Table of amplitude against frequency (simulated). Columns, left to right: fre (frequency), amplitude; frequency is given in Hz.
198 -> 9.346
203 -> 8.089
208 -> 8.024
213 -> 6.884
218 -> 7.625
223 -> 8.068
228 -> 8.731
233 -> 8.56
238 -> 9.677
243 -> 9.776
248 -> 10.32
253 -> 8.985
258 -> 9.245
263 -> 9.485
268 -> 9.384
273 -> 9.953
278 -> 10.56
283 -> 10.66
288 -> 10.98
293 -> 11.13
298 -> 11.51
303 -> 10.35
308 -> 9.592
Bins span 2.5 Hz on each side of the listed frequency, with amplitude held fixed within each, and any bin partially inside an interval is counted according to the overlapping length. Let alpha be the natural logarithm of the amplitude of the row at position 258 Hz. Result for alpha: 2.2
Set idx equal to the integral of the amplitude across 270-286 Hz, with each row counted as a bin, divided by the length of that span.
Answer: 10.4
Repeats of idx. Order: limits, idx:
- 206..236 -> 8.0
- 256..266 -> 9.4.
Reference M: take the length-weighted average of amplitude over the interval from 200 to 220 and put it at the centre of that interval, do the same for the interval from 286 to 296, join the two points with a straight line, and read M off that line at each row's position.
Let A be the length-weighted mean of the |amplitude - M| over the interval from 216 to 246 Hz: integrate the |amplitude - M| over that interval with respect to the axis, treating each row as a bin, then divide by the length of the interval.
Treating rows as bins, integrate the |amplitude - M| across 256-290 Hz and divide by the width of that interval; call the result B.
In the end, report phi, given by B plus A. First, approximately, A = 0.42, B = 0.31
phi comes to 0.7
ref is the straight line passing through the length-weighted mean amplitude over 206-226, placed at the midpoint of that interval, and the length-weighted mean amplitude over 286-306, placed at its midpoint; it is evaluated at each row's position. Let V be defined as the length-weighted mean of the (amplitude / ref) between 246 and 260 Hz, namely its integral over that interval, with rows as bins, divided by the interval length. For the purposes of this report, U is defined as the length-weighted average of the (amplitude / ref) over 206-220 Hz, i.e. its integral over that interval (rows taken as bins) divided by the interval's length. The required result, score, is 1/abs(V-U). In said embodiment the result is 24.3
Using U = 0.99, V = 1.03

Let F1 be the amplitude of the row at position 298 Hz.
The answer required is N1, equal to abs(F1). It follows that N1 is 11.5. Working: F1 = 11.51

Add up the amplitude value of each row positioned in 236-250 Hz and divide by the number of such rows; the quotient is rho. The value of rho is 9.9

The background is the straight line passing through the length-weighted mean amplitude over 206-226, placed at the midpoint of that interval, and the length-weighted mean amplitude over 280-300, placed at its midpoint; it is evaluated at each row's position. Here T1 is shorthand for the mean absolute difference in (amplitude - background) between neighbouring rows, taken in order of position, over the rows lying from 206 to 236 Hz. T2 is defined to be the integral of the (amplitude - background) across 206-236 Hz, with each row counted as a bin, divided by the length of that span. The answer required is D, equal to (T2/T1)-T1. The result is -0.39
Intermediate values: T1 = 0.59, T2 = 0.11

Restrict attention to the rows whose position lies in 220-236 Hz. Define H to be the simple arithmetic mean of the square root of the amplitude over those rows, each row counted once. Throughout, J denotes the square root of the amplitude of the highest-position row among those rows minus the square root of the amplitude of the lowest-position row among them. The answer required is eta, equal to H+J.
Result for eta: 2.99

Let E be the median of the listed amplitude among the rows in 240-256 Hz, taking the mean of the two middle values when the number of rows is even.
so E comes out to 9.8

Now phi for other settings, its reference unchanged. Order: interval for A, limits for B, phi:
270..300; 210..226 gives 0.6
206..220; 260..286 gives 0.9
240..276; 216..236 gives 0.9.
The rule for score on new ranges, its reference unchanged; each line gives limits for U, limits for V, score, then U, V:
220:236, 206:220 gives 23.0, 1.04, 0.99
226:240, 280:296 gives 22.9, 1.07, 1.03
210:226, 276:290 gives 19.1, 0.98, 1.03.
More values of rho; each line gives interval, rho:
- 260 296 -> 10.3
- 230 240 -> 9.1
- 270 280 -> 10.3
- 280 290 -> 10.8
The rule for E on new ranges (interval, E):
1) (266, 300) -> 10.7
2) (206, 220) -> 7.6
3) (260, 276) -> 9.5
